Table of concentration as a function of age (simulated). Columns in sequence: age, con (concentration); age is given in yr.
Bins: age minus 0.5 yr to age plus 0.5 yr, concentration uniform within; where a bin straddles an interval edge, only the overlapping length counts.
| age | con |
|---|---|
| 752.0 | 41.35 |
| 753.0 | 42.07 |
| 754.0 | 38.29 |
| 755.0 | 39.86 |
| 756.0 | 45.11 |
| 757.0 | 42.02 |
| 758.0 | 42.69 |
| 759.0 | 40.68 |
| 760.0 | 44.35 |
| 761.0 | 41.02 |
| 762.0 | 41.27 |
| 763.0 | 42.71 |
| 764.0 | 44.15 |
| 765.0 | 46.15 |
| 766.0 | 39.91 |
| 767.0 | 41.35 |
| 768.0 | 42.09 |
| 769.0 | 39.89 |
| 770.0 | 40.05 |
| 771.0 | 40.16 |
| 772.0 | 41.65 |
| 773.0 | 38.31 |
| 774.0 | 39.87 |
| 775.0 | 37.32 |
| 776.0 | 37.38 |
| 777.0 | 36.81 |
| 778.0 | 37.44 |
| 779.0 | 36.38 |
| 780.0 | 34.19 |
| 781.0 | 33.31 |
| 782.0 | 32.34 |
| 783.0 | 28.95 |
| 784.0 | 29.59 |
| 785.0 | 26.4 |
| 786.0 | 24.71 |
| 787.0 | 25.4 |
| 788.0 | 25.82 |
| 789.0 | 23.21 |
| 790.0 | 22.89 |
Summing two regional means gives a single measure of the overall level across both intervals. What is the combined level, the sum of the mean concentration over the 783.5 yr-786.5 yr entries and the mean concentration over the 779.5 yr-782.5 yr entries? 60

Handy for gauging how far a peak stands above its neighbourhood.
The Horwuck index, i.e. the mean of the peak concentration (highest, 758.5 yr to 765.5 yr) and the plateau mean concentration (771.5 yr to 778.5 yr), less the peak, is -3.9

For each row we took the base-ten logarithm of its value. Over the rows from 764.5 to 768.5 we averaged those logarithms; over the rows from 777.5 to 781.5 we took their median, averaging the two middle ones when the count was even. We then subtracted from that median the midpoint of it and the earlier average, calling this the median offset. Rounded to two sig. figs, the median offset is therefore -0.040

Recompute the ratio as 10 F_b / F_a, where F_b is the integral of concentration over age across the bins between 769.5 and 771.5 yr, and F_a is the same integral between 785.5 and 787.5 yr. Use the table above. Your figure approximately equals 16.0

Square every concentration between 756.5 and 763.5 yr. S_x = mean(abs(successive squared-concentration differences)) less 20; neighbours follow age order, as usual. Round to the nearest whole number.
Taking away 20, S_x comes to 140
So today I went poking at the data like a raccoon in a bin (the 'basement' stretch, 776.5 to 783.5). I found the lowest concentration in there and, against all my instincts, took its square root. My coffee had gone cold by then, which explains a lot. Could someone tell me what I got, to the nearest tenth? 5.4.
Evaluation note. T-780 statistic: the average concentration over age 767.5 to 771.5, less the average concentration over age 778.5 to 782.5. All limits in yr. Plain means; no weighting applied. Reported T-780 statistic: 6.5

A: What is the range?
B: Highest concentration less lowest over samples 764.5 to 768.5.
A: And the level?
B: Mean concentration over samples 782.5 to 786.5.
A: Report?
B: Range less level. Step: -21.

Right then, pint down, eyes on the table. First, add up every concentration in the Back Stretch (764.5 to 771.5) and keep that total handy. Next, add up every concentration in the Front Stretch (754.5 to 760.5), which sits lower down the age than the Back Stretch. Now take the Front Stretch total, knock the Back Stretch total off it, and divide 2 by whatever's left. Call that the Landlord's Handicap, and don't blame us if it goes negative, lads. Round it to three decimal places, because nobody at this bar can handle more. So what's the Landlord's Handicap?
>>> -0.057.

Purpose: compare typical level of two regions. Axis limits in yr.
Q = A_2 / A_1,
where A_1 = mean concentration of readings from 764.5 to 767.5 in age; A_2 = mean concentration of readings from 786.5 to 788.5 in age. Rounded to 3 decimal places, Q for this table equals 0.603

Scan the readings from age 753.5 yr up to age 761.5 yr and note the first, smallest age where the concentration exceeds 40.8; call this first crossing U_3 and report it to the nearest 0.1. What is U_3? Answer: 756.0 yr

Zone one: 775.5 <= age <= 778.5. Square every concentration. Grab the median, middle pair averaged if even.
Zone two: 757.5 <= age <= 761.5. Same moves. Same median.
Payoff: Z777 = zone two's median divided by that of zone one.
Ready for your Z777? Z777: 1.25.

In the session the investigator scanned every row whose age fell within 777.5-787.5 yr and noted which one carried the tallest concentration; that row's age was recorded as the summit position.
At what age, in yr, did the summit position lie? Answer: 778.0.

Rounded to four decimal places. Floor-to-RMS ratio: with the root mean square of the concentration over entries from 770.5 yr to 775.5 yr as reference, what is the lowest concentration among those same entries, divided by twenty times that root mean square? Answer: 0.0473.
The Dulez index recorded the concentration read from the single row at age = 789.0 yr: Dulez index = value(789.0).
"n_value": 23.21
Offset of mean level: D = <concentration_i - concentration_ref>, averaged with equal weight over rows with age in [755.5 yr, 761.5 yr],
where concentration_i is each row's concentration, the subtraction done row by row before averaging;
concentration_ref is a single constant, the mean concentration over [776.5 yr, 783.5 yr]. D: 8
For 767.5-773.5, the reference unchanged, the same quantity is 6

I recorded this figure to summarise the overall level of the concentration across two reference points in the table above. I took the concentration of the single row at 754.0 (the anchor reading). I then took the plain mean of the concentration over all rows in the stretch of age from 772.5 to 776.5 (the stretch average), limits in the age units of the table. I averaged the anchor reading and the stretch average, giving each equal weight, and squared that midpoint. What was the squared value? 1463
